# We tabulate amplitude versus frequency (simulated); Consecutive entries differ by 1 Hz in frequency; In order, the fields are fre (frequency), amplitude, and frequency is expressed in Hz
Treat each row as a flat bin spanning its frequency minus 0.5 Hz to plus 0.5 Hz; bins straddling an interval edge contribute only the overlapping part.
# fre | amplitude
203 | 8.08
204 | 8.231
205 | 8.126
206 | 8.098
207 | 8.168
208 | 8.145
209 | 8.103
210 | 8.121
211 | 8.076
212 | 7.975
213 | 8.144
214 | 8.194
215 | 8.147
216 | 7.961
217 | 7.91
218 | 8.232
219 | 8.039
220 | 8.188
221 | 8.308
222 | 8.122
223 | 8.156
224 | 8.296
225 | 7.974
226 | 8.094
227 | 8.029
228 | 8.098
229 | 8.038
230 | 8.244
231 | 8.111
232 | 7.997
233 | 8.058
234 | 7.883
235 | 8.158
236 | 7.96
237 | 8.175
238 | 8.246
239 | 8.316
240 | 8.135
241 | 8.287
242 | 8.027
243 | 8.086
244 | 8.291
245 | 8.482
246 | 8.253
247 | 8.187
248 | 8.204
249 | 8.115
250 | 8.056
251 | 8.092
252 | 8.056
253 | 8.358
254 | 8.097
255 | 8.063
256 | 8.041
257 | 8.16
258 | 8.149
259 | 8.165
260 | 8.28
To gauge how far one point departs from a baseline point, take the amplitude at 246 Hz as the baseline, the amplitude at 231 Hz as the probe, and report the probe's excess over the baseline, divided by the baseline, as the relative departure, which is -0.017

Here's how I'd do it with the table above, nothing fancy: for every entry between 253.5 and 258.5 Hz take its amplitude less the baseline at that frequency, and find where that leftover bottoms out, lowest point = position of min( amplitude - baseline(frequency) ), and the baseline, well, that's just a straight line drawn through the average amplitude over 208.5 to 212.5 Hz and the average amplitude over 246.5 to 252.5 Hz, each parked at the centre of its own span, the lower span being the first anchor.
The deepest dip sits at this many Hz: 256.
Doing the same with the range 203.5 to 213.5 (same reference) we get 212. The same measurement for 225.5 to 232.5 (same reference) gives 232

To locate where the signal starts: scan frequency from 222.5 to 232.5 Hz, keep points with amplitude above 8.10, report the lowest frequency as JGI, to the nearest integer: 223 Hz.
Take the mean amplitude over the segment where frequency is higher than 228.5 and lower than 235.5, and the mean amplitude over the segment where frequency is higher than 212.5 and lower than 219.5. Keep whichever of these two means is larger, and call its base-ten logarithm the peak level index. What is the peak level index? 0.908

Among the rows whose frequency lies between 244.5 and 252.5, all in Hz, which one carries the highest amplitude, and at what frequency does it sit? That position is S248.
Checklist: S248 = 245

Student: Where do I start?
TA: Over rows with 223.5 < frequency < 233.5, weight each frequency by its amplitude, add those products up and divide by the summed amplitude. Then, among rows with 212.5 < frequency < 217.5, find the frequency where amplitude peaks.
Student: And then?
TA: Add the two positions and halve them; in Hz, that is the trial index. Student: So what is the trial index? 221.2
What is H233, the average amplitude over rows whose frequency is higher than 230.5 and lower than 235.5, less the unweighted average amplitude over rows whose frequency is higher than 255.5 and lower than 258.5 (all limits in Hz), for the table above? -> -0.08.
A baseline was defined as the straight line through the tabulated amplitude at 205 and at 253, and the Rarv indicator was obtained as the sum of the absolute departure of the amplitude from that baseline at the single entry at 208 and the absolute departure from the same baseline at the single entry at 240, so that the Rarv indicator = 0.16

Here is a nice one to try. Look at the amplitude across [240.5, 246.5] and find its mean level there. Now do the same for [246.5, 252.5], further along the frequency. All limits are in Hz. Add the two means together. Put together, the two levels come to 16.4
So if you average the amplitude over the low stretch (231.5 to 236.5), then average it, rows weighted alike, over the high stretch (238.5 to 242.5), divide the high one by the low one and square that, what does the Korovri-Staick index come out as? 1.05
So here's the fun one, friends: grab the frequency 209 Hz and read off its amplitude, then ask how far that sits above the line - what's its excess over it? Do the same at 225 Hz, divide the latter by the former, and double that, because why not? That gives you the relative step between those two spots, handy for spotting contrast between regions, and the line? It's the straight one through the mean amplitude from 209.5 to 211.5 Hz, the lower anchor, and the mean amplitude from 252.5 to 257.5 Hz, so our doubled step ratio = -46.2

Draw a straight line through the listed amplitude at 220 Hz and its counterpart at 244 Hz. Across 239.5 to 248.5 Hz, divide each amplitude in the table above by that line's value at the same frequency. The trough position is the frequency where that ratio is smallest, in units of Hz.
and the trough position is 242 Hz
